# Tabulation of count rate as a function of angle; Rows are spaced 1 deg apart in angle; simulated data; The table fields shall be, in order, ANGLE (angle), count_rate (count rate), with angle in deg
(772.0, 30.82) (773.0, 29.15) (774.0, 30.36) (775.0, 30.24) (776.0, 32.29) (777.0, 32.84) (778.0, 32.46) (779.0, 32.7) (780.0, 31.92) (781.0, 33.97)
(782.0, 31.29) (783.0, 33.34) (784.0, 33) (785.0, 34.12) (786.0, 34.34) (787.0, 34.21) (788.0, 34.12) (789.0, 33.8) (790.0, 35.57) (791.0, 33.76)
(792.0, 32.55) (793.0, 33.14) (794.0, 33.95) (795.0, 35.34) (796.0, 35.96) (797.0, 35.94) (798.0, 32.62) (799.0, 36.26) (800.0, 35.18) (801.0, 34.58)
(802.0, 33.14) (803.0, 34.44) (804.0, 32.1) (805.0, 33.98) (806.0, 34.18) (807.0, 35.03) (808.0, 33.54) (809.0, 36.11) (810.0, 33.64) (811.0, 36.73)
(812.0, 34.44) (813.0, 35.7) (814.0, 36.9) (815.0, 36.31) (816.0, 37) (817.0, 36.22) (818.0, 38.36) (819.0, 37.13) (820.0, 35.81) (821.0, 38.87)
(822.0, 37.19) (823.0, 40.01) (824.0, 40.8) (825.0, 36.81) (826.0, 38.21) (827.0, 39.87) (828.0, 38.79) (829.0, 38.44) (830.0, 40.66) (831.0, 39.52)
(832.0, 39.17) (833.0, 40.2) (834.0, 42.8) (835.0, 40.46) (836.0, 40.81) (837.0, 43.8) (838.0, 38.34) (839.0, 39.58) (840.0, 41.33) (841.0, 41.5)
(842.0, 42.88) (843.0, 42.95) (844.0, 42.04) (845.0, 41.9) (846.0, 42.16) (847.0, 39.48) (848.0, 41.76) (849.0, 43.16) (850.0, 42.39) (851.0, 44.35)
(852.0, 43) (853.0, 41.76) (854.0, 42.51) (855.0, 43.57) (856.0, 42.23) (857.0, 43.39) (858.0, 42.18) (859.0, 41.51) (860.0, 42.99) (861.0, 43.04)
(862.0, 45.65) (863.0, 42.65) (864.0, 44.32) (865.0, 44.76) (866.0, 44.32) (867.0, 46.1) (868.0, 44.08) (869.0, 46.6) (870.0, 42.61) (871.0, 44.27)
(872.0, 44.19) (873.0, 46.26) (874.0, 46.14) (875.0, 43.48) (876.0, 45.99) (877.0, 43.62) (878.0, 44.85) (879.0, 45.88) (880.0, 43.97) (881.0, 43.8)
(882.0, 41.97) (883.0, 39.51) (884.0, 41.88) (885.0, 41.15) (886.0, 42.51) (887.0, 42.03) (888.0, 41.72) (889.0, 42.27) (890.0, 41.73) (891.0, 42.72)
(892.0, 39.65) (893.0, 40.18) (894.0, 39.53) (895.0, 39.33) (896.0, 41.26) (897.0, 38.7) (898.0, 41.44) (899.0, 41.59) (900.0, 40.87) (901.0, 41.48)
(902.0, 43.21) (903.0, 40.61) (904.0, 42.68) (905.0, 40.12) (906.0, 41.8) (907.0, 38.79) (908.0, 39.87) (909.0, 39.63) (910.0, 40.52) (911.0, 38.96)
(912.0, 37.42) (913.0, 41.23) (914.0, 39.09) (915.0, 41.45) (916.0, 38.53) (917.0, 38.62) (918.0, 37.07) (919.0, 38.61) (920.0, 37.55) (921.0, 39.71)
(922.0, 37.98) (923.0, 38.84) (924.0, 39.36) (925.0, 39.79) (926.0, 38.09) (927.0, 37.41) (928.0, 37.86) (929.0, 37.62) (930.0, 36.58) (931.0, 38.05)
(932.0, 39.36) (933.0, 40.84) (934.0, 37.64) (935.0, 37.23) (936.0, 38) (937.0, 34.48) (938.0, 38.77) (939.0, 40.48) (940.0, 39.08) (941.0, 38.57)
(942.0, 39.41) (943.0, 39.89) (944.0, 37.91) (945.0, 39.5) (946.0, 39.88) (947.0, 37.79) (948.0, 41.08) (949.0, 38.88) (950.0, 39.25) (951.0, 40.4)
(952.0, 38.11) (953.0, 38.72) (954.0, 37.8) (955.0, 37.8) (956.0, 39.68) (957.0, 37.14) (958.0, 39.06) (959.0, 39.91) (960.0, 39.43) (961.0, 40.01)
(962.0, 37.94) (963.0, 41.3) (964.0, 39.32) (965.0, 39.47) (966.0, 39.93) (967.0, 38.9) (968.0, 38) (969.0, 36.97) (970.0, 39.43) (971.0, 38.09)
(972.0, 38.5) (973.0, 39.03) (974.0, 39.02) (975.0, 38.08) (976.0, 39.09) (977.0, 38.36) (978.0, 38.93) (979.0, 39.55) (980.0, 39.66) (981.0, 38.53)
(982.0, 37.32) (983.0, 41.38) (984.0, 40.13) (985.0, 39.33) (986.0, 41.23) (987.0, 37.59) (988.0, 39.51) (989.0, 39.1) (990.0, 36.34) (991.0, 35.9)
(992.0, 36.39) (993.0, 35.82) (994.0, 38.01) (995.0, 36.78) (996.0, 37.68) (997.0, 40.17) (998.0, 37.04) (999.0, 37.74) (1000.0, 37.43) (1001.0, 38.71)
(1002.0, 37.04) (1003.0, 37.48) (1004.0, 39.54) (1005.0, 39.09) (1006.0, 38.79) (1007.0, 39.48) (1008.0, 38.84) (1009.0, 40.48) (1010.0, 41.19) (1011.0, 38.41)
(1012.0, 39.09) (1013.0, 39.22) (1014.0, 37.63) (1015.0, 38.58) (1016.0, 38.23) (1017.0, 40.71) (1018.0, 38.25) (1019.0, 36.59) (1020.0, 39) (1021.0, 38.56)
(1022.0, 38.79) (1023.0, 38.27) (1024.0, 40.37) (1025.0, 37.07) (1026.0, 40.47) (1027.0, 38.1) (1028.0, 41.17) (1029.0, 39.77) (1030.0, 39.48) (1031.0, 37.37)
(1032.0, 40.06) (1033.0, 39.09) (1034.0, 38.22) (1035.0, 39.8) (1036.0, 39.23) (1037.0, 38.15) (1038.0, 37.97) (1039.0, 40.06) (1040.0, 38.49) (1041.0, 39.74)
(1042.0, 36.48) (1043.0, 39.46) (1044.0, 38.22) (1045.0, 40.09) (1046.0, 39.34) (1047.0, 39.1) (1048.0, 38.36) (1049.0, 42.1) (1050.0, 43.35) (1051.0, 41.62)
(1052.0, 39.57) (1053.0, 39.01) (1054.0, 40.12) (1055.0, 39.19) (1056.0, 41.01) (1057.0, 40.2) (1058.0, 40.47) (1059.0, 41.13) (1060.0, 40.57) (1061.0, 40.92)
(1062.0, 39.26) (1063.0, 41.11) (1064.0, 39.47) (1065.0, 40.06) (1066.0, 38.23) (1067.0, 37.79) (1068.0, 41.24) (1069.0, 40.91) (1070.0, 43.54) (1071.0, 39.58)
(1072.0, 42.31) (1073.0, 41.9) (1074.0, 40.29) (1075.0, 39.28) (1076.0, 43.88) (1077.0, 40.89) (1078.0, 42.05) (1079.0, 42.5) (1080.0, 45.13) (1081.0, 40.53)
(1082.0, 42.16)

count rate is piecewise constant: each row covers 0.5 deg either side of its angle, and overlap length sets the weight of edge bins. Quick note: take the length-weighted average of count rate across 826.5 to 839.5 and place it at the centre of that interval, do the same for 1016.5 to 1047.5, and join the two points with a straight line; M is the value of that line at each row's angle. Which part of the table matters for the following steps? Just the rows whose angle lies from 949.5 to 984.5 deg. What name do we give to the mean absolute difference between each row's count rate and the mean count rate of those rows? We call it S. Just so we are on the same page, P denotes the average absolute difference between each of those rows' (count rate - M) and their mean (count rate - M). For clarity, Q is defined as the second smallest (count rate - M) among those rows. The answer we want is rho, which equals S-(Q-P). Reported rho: 3.9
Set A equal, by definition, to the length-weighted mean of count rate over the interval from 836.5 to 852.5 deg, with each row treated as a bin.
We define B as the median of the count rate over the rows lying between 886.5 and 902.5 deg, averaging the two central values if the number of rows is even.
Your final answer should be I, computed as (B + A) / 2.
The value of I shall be 41.7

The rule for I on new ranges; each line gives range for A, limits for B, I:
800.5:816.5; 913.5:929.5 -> 36.7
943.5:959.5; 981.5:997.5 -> 38.4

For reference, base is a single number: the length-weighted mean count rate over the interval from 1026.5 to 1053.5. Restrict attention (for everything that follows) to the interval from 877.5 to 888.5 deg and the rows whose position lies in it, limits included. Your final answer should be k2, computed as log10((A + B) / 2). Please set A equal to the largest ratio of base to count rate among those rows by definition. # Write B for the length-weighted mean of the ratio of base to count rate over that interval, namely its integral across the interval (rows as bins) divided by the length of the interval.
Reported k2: -0.017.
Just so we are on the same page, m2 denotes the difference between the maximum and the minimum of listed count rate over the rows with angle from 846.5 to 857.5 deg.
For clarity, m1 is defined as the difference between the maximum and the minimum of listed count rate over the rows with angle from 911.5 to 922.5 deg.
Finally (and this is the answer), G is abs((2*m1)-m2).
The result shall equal 3.9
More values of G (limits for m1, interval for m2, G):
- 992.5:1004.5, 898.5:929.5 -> 2.6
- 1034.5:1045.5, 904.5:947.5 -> 0.1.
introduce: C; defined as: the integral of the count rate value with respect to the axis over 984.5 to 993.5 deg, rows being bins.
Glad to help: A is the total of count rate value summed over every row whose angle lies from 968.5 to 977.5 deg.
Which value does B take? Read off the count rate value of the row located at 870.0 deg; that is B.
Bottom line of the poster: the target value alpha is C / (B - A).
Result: -1.12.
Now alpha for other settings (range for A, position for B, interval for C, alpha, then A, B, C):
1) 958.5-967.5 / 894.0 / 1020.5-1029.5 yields -1.11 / 356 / 39.53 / 353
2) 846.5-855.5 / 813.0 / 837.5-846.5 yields -1.08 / 382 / 35.7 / 373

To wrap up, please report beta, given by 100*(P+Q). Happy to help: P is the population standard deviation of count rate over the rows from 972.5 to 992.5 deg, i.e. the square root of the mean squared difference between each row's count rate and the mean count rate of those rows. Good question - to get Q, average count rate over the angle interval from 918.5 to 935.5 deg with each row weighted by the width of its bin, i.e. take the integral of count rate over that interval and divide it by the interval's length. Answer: 3982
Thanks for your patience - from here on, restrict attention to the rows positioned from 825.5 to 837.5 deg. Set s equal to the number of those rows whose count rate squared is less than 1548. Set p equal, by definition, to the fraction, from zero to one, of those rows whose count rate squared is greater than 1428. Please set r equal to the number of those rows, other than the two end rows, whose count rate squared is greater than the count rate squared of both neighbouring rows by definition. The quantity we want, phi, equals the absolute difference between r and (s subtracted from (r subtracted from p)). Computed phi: 9.0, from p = 1.00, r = 3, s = 4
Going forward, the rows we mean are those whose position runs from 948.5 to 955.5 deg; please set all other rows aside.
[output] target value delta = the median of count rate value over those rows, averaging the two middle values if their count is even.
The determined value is 38.7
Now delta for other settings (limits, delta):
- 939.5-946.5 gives 39.4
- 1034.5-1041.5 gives 39.2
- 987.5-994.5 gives 36.4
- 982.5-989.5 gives 39.5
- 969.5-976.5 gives 39.0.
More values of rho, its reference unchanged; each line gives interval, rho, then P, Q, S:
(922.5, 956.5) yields 5.1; 1.04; -3.0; 1.03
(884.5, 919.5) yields 4.9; 1.31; -2.3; 1.34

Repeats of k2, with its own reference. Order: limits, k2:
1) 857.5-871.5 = -0.035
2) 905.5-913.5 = 0.009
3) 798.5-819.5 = 0.069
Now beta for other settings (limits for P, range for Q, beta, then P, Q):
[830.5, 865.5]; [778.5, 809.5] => 3565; 1.64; 34.0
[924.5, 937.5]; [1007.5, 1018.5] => 4063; 1.49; 39.1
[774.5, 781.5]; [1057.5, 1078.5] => 4175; 1.04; 40.7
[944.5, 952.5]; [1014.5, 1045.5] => 3993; 1.04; 38.9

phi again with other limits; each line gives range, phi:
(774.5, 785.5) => 19.0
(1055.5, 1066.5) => 9.0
